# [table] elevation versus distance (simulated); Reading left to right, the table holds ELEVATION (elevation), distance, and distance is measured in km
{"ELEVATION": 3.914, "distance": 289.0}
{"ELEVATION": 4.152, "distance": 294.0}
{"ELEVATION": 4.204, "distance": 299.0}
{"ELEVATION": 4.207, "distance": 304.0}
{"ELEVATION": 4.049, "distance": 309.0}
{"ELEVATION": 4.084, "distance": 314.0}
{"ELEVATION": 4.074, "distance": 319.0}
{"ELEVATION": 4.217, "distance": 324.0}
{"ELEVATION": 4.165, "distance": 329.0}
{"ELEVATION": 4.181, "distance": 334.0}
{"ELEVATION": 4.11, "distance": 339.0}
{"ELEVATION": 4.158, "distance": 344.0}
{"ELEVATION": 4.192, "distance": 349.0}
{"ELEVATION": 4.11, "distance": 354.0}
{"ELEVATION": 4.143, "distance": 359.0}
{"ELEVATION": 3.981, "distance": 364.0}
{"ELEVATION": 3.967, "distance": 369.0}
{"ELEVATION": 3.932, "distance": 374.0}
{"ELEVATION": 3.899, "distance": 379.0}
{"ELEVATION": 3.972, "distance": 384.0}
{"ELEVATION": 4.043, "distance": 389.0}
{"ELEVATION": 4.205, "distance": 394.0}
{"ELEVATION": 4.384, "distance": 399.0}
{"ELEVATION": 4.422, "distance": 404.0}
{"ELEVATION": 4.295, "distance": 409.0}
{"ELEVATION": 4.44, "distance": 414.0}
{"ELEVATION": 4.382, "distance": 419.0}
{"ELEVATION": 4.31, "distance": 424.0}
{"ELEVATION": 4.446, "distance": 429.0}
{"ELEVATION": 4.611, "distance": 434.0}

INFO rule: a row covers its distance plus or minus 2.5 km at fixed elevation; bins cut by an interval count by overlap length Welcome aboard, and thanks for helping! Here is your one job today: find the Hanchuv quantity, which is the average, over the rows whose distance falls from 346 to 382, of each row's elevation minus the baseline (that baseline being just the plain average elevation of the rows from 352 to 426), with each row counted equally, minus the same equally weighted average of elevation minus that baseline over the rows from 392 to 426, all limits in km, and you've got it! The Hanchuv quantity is -0.32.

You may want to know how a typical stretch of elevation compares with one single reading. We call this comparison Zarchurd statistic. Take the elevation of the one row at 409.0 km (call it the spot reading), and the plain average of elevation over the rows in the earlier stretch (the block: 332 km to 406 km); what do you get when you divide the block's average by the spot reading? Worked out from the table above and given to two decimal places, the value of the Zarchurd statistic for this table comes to 0.96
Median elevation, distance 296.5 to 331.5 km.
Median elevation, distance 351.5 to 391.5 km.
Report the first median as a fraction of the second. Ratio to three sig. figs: 1.05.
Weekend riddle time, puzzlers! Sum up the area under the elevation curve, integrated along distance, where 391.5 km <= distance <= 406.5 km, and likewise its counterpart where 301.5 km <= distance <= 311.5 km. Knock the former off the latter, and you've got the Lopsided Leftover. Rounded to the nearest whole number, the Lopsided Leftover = -24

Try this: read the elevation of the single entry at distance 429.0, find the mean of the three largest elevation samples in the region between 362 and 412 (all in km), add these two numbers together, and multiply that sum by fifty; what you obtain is 441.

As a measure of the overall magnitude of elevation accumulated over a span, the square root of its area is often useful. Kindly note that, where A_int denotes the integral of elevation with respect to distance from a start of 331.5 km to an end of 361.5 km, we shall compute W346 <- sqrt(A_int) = 11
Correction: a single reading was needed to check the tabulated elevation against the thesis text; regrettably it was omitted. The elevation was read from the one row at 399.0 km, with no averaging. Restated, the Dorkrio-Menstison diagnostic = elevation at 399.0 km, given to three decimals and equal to 4.384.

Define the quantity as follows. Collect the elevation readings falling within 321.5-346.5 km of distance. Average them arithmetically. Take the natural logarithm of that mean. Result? 1.43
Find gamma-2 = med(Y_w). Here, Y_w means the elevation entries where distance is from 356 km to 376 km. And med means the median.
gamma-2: 3.97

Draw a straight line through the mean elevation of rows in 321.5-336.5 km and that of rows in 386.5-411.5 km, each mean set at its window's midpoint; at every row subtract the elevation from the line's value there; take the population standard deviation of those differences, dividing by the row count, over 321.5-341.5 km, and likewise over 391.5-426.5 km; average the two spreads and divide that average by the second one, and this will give 0.80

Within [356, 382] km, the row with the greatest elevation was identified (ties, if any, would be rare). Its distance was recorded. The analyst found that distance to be 359.0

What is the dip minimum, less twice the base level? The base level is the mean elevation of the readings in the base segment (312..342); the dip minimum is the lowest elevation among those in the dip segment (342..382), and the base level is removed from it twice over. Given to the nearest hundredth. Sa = -4.38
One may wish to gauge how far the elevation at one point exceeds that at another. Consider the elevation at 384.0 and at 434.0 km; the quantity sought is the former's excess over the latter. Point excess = -0.64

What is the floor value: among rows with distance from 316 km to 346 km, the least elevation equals 4.074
